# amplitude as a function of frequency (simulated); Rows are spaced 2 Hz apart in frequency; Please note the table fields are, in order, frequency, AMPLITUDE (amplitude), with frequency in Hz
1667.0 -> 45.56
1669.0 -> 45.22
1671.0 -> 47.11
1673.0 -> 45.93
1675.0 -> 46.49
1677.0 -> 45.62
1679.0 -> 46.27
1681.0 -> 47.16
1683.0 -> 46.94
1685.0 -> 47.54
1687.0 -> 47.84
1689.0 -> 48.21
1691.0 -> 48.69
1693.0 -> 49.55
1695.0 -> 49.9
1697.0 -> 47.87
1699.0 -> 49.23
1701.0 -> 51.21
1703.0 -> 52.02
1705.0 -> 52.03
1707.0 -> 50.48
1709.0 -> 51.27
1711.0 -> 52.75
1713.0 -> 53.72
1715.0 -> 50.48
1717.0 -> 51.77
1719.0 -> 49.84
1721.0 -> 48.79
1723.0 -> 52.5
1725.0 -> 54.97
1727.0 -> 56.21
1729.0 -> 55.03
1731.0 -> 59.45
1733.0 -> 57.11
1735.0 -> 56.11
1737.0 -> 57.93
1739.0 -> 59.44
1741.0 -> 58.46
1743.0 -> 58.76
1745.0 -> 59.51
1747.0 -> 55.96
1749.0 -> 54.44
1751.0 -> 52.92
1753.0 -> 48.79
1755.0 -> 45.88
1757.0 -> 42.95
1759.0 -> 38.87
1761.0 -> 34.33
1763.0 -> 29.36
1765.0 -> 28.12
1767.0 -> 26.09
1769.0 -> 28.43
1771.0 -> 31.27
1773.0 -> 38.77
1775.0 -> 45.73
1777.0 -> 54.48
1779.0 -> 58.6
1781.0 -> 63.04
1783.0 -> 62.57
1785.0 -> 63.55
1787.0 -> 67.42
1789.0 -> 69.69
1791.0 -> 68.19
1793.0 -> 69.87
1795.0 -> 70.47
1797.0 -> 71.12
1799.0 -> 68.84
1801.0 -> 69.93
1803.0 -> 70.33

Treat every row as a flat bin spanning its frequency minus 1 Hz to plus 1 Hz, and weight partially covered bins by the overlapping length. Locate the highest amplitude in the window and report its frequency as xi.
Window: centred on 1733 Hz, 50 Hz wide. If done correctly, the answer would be 1745.0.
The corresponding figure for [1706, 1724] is 1713.0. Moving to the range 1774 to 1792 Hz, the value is 1789.0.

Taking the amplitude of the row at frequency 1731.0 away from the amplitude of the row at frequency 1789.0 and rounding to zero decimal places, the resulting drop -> 10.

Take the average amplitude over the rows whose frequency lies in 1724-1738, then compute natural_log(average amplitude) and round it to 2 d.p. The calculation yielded 4.04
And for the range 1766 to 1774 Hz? 3.44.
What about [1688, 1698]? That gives 3.89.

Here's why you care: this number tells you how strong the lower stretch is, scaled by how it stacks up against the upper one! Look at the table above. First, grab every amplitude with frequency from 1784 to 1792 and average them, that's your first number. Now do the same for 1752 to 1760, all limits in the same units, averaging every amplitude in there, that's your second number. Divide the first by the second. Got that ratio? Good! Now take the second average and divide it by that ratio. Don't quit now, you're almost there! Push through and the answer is 29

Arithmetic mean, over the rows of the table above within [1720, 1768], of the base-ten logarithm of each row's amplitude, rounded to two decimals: 1.68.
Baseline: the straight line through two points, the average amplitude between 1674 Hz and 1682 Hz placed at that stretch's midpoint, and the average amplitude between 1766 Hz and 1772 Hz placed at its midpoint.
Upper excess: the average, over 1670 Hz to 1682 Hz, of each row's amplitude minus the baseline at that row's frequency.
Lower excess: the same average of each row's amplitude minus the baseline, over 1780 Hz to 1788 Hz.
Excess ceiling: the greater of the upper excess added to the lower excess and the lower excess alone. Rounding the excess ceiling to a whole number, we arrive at 38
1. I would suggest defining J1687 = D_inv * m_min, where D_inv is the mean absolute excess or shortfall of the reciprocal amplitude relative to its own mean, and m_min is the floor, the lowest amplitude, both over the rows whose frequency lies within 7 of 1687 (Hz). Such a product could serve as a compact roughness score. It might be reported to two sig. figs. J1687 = 0.014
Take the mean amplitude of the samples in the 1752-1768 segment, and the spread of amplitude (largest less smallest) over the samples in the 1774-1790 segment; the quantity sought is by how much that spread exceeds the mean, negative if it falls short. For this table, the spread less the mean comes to -13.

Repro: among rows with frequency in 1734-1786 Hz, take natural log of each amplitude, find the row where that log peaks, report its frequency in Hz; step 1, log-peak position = 1785.0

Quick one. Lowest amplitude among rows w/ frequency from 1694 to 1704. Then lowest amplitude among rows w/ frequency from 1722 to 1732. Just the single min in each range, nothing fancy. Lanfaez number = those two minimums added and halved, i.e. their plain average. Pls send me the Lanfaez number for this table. 50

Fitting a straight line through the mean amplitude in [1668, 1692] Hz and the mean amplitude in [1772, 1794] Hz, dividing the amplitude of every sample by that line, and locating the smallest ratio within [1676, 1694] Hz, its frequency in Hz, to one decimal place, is 1677.0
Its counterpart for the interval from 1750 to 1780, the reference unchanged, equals 1767.0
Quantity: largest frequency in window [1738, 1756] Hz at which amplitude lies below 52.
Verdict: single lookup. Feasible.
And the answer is 1755.0 Hz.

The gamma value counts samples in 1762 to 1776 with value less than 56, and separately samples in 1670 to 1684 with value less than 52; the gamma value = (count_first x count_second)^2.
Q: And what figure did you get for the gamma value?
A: 2401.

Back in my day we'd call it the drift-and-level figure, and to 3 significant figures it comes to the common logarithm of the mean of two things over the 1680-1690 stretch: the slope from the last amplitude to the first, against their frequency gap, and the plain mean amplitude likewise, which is 1.38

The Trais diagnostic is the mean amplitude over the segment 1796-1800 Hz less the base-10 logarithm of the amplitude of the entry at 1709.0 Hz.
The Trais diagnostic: 68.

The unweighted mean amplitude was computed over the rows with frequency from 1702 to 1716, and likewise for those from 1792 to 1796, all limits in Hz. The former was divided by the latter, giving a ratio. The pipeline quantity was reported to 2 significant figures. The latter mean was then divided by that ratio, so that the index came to 95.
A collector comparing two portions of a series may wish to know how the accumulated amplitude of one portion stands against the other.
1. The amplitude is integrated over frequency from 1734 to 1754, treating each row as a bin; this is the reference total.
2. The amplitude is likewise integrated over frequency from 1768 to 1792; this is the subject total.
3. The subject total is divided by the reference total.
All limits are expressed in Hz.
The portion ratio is 1.2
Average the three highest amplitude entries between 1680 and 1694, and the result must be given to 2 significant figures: 49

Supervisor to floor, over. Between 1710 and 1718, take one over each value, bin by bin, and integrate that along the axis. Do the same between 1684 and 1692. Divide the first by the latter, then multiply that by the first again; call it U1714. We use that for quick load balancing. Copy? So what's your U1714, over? 0.14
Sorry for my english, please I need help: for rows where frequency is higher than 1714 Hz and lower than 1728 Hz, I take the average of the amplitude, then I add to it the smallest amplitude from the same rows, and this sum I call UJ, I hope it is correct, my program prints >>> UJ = 101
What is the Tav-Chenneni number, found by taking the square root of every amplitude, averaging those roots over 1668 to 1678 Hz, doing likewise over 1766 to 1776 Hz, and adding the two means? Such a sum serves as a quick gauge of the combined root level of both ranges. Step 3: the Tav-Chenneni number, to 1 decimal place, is 12.6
